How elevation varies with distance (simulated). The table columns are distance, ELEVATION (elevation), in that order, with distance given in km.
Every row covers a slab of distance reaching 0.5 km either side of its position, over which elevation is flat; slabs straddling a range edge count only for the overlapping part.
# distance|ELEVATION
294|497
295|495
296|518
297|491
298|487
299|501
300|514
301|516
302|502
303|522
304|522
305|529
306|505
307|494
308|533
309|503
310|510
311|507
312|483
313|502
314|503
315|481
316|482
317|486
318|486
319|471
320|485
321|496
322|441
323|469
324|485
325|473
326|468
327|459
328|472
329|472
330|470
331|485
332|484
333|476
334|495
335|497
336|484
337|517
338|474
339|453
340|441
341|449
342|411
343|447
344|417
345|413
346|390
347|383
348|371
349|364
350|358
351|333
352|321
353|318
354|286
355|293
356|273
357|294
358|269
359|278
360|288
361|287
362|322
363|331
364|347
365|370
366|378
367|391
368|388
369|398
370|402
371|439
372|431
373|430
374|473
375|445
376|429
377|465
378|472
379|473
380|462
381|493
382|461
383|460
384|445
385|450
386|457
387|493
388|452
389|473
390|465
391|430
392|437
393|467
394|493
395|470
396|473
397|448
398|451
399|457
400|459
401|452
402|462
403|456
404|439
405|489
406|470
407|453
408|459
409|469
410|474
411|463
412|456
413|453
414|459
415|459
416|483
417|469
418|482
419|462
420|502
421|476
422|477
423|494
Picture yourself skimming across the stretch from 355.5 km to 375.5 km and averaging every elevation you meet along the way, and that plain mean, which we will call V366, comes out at 362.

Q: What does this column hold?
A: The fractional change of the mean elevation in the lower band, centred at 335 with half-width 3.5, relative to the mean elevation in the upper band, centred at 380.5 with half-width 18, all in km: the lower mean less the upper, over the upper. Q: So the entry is 0.1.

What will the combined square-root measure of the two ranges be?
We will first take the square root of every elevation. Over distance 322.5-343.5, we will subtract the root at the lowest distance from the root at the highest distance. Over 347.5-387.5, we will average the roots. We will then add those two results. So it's 19.0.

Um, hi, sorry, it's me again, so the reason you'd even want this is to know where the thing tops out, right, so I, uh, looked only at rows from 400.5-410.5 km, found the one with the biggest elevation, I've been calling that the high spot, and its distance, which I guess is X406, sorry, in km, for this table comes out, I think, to 405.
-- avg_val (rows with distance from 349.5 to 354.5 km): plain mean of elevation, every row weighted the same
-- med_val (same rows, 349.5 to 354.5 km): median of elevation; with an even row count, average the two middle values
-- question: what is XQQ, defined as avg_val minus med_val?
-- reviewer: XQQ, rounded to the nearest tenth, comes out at 2.2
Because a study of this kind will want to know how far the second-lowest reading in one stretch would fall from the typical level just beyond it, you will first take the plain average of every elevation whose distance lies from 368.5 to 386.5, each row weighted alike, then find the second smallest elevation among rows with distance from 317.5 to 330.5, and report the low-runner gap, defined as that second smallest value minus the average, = 10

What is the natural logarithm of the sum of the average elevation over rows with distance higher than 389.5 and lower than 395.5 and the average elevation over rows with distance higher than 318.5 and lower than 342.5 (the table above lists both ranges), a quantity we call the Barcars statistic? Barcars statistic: 6.84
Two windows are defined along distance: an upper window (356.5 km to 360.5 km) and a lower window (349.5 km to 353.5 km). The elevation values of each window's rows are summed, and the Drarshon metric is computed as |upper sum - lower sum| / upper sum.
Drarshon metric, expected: 0.18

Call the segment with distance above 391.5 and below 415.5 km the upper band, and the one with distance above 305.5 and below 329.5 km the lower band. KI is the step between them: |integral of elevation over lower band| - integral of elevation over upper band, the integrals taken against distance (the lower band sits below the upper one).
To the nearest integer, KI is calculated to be 598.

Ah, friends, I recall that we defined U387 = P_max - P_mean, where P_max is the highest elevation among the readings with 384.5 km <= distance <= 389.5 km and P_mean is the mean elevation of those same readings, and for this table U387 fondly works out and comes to 28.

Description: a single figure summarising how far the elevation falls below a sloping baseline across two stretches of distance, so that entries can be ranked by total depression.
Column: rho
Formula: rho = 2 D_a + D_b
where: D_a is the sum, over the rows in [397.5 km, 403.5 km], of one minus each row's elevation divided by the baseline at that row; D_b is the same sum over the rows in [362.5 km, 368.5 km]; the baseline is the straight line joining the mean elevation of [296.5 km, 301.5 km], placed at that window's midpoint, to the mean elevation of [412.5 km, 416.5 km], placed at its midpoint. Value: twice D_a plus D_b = 1.7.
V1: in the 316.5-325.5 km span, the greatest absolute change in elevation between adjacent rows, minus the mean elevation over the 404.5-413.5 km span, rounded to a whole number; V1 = -410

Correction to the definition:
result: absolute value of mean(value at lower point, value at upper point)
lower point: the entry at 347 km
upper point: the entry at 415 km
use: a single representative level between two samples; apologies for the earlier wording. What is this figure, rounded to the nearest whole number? 421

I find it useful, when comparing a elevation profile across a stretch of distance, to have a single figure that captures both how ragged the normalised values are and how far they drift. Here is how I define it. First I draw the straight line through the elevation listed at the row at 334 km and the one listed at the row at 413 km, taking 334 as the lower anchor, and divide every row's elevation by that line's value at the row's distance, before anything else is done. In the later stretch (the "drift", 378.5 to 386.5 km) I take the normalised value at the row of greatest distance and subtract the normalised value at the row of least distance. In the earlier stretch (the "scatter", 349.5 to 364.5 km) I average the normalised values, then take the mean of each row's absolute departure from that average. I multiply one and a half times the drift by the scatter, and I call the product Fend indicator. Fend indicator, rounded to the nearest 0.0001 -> -0.0020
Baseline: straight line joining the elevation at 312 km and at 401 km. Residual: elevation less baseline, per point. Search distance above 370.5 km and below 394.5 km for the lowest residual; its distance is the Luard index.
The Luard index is 373 km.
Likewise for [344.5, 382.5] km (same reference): 358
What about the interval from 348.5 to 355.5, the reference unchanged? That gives 354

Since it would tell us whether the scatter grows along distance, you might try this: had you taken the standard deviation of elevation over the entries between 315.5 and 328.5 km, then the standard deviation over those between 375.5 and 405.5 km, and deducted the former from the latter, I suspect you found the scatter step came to 3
